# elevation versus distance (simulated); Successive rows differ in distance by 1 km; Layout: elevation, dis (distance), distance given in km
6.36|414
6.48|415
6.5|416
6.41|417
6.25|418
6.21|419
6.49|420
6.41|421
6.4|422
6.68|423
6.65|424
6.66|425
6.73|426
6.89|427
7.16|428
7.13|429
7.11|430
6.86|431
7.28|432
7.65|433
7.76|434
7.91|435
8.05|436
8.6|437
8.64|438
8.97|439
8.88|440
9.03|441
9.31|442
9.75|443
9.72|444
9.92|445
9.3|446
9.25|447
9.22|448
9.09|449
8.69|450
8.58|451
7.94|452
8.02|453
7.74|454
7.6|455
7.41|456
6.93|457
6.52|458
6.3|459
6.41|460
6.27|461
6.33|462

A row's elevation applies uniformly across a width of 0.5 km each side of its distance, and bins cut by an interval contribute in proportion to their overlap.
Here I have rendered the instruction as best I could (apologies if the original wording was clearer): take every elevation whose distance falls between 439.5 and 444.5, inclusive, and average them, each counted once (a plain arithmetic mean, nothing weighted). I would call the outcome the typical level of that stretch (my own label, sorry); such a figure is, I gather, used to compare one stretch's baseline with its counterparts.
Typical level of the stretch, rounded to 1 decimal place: 9.3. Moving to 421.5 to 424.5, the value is 6.6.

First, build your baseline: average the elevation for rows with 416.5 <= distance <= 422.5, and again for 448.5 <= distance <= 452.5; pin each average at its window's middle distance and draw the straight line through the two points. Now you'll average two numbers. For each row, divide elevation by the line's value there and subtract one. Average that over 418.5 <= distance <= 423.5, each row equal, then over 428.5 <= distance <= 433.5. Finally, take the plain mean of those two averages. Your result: 0.00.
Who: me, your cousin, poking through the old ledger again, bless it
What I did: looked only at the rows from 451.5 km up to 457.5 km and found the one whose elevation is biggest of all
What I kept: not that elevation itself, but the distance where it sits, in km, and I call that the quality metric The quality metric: 453 km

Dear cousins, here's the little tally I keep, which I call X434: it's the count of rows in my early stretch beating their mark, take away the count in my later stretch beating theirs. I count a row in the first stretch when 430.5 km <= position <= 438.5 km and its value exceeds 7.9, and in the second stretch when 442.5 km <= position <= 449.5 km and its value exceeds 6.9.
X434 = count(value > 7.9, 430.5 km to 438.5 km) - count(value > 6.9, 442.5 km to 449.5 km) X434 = -3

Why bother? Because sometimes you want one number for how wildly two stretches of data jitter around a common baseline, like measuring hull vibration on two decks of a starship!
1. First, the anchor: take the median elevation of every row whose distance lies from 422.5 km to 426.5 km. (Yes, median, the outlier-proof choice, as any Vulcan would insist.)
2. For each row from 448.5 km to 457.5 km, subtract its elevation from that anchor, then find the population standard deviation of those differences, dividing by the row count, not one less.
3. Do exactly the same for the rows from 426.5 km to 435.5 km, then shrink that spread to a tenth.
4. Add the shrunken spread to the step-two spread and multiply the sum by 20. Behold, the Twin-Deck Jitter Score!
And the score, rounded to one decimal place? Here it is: 13.6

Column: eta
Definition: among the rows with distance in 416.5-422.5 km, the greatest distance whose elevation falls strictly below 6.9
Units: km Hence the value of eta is 422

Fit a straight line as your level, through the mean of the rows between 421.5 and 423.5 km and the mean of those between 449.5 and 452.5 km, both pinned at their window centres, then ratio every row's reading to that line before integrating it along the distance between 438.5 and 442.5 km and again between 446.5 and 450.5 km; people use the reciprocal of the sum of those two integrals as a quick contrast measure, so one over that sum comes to 0.110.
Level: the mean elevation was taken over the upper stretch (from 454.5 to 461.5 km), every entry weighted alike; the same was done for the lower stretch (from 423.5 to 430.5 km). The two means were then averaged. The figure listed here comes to 6.84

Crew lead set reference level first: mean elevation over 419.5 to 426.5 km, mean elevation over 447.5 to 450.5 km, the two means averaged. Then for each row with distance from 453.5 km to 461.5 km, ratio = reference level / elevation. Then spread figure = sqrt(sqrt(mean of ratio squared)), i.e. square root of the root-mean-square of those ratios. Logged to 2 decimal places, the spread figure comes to 1.07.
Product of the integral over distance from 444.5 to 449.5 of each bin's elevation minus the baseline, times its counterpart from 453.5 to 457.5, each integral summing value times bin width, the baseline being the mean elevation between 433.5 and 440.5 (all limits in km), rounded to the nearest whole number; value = -19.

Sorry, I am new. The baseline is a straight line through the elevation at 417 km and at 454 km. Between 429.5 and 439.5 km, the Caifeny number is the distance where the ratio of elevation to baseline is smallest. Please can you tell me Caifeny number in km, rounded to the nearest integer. 431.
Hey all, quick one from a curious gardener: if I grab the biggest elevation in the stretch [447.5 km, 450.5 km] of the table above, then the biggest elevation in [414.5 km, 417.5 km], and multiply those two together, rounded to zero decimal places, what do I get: 60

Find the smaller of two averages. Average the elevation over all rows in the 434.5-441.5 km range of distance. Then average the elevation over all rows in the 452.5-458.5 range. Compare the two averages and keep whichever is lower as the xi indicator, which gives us 7.4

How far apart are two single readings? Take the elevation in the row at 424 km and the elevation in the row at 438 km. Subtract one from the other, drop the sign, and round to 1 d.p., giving 2.0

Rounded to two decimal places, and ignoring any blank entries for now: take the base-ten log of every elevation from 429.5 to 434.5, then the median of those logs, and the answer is 0.86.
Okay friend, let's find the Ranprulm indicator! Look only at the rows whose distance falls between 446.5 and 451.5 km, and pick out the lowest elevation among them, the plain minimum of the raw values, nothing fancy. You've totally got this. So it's 8.58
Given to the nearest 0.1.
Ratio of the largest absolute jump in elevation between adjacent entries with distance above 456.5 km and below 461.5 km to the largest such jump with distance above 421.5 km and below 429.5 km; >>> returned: 1.5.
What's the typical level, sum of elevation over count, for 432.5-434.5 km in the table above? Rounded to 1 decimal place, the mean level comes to 7.7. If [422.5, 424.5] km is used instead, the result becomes 6.7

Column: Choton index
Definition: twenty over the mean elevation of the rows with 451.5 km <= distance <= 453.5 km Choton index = 2.51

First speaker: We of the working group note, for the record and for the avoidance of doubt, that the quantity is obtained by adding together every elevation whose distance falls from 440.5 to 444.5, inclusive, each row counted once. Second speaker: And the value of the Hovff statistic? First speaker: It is 38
